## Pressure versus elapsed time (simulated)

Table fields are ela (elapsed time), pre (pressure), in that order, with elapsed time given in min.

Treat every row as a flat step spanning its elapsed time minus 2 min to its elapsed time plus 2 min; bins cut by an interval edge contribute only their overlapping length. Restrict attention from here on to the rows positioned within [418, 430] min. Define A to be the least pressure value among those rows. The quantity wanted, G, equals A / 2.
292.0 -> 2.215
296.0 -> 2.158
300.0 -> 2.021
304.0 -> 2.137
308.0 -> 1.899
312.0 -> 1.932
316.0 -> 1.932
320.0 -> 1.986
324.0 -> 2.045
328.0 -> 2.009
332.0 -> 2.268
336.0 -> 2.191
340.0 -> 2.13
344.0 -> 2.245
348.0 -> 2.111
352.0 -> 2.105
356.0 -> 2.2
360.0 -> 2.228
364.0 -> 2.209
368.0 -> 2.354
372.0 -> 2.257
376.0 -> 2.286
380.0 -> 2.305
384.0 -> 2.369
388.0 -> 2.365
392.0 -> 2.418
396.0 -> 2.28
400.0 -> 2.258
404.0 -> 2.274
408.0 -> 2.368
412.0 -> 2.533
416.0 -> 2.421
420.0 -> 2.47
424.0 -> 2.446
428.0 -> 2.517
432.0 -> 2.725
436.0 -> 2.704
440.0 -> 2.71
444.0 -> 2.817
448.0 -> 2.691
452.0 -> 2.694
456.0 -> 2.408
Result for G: 1.22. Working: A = 2.446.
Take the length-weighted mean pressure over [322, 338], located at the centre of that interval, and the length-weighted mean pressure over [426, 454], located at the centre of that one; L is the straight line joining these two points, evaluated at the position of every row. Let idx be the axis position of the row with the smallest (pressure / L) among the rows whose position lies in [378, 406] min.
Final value 404.0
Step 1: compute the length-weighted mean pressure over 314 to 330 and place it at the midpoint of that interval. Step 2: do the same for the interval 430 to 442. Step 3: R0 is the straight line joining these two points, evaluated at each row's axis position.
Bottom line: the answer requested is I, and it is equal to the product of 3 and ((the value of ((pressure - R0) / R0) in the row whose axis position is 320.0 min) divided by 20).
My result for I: 0.000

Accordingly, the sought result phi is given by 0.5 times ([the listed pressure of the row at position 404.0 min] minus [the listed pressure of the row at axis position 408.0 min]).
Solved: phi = 0.0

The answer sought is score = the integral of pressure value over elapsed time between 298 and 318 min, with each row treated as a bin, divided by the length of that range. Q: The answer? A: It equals 2.0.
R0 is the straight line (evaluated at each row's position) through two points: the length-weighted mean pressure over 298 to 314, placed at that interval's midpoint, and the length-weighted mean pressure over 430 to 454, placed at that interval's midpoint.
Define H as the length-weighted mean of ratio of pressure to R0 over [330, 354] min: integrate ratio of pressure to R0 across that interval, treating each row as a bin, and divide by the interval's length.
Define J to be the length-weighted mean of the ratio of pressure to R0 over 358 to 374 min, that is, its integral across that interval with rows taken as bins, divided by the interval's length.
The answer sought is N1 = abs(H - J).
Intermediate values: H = 0.99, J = 0.98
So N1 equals 0.0180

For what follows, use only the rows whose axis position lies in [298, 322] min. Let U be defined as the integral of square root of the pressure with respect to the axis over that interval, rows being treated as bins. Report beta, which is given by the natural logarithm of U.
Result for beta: 3.5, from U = 34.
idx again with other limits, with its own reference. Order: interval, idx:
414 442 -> 424.0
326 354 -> 352.0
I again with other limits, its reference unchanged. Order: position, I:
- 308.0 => 0.000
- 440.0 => -0.002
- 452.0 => -0.006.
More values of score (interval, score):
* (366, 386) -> 2.3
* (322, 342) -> 2.1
